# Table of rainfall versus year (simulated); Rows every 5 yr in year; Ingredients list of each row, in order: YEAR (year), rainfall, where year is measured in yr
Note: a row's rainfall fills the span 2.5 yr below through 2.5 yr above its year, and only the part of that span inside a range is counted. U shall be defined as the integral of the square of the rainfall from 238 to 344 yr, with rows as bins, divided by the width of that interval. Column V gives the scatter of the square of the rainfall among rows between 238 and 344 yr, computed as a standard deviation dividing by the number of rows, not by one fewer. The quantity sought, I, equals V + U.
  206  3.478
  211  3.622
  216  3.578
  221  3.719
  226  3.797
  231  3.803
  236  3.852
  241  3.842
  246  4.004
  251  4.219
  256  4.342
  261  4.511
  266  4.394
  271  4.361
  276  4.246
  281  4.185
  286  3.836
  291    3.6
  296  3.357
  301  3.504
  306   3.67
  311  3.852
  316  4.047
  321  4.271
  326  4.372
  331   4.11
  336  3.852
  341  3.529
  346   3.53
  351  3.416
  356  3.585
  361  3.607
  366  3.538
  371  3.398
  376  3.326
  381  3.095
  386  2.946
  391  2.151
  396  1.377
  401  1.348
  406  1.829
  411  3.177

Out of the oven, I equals 18.7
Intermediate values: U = 16.1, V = 2.6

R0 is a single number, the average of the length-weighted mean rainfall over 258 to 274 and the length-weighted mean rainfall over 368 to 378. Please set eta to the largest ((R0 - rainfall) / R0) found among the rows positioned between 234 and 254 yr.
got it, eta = 0.01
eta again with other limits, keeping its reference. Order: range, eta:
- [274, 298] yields 0.14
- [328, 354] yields 0.12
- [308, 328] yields 0.01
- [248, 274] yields -0.08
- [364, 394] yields 0.45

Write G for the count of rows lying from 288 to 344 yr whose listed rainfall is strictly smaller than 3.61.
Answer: 4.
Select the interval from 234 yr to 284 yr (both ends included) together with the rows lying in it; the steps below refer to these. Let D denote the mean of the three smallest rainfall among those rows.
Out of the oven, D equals 3.9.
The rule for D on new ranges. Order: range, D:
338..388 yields 3.1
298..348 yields 3.5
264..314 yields 3.5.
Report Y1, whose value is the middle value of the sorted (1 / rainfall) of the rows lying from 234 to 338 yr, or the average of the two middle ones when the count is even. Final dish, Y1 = 0.25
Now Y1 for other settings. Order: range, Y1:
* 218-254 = 0.26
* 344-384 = 0.29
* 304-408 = 0.28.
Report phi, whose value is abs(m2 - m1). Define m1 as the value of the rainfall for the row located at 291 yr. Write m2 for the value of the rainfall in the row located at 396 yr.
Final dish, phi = 2.2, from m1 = 3.6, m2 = 1.377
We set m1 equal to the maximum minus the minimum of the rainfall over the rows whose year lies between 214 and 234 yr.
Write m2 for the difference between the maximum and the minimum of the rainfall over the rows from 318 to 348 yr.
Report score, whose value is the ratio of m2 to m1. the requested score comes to 3.7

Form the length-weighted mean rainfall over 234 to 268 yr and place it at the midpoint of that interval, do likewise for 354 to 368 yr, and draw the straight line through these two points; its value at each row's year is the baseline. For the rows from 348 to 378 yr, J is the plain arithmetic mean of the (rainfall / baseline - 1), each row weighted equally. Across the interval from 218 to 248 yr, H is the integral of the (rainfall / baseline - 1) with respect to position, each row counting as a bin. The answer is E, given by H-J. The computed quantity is -3.0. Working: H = -3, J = -0.02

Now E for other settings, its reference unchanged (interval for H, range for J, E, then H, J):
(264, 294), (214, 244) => 0.6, 0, -0.12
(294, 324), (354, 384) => -0.4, 0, -0.03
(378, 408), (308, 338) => -11.2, -11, 0.08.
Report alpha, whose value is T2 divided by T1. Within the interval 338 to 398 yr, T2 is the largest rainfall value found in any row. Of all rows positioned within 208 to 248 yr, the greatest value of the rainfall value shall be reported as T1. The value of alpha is 0.90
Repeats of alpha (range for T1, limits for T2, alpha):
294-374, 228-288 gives 1.03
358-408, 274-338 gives 1.21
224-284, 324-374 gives 0.97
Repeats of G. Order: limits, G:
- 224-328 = 3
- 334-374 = 7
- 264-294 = 1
